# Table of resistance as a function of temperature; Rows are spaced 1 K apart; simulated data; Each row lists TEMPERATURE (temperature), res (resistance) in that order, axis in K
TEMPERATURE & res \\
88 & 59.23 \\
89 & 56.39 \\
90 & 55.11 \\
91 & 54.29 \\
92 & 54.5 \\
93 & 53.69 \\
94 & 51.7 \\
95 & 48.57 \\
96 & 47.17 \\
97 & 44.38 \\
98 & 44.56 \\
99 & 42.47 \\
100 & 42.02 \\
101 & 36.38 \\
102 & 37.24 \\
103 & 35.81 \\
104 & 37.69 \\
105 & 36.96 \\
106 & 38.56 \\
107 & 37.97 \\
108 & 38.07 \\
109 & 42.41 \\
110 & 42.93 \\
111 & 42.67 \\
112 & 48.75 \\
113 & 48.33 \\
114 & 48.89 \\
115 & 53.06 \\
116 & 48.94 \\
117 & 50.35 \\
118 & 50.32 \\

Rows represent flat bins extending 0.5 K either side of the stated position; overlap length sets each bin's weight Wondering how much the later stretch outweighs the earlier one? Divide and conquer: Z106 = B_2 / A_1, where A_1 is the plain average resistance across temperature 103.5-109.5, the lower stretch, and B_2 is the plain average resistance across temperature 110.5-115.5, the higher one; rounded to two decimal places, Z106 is 1.25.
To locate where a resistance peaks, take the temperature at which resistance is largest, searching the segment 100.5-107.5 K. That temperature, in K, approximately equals 106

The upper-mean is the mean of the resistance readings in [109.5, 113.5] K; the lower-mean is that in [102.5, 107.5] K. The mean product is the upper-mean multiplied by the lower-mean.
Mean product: 1708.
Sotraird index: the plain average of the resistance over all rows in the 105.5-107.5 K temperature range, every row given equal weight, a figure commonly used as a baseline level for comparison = 38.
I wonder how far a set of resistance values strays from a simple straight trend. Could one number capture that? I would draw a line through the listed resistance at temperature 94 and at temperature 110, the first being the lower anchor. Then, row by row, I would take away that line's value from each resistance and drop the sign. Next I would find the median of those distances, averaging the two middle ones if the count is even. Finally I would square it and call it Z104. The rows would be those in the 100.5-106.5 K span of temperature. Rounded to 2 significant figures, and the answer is 88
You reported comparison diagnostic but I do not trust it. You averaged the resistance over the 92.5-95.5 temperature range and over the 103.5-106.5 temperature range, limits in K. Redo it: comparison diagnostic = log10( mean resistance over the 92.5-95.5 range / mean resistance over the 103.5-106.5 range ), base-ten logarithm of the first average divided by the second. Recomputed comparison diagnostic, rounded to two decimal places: 0.13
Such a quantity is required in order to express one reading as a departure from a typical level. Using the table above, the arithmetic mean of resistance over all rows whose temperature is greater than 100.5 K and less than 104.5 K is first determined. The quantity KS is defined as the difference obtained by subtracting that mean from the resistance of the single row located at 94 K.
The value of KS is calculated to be 15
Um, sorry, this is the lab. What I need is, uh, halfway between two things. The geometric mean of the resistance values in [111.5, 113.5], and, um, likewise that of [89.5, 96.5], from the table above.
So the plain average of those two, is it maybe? 50.3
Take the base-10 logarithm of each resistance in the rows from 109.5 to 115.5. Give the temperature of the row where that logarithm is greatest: 115 K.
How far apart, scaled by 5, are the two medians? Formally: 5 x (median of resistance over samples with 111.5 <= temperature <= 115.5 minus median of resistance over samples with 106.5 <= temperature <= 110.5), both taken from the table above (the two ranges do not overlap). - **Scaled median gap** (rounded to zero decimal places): 43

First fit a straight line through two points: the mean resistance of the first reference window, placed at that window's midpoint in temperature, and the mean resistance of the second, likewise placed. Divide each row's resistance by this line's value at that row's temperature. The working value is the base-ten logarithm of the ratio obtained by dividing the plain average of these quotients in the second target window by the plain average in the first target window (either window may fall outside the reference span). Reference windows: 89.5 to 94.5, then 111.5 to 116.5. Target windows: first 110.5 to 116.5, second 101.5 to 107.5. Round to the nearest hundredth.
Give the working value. -0.13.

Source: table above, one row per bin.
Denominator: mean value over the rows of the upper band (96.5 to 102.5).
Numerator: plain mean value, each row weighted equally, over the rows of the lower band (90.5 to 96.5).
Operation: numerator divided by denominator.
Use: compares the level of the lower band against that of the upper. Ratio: 1.3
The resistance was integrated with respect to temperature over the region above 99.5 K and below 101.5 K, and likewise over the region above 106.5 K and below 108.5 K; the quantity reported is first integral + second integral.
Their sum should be 154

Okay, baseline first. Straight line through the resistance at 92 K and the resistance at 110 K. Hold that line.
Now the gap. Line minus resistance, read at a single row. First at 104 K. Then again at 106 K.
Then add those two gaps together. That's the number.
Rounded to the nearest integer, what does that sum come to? 16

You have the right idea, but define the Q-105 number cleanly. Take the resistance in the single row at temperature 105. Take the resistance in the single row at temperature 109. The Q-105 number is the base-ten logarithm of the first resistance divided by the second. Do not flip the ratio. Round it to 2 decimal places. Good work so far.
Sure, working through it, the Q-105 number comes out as -0.06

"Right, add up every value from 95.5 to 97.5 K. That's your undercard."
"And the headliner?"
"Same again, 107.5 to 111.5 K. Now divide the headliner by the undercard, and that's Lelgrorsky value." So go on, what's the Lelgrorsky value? 1.8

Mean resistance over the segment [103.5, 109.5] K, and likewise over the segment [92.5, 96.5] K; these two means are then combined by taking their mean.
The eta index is 44.4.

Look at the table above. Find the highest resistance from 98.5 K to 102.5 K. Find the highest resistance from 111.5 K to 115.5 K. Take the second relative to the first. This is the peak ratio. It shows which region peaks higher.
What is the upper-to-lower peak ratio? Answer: 1.25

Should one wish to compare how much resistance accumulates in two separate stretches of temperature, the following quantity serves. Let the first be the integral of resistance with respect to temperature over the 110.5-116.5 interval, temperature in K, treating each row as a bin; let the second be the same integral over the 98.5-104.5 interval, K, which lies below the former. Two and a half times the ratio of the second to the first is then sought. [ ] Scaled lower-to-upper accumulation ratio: 1.99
